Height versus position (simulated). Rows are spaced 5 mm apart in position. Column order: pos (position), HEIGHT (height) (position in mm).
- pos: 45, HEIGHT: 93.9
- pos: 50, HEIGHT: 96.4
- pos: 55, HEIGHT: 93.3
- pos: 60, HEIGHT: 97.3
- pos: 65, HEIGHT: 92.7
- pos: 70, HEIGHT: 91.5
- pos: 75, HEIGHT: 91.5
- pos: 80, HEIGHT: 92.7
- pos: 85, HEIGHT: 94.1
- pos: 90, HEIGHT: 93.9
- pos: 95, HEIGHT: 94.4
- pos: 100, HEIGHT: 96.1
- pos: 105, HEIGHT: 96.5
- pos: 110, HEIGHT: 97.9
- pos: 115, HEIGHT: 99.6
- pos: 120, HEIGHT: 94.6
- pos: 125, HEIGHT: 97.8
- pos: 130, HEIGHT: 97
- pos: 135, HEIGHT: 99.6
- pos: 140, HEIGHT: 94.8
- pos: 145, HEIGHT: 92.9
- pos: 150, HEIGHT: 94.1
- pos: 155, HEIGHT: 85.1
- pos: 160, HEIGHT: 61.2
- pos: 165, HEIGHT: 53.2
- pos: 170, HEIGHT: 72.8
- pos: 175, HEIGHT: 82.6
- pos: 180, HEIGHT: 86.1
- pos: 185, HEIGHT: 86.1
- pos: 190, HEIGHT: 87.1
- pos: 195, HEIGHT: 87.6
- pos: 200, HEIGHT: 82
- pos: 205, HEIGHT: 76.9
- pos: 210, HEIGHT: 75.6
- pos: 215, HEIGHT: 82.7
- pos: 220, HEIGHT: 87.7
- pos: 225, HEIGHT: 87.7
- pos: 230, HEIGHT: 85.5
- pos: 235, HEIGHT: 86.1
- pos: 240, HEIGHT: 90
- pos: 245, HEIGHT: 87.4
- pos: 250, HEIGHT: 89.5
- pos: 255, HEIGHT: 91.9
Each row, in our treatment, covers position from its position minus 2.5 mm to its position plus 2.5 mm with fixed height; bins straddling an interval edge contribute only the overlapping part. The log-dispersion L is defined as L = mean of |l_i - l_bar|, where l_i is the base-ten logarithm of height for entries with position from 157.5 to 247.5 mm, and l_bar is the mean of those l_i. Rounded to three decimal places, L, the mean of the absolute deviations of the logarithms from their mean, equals 0.043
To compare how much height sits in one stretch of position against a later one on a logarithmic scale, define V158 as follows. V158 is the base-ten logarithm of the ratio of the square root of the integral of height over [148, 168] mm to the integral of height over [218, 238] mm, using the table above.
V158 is -1.66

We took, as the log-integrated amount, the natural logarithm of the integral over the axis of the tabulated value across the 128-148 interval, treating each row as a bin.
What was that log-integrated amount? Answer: 7.56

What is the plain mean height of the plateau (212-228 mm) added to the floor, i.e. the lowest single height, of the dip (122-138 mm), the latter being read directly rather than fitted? 183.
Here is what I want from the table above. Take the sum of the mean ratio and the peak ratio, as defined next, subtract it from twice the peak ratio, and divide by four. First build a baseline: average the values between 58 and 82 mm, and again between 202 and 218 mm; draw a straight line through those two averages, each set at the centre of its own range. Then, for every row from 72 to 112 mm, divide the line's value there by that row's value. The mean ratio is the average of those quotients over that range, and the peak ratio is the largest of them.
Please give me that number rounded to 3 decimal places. 0.013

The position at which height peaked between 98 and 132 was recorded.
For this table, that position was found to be 115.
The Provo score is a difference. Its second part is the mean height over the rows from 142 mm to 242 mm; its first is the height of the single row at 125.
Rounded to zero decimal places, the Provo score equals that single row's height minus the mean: 16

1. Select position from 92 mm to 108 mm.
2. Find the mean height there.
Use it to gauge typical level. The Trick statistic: 96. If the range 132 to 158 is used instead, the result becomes 93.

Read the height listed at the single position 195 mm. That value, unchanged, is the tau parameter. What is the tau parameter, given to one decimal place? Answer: 87.6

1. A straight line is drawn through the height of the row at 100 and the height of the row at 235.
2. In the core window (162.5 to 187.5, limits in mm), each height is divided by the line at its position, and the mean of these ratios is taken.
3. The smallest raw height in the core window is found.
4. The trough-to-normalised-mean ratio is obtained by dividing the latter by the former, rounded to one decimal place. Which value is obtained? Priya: 63.2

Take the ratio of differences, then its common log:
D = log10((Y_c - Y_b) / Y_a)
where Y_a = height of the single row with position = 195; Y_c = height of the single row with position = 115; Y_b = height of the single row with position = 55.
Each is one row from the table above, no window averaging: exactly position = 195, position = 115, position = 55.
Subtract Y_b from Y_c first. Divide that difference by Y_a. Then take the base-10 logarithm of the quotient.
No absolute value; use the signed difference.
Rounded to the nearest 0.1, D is -1.1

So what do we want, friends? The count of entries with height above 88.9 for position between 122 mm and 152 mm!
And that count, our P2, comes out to 6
